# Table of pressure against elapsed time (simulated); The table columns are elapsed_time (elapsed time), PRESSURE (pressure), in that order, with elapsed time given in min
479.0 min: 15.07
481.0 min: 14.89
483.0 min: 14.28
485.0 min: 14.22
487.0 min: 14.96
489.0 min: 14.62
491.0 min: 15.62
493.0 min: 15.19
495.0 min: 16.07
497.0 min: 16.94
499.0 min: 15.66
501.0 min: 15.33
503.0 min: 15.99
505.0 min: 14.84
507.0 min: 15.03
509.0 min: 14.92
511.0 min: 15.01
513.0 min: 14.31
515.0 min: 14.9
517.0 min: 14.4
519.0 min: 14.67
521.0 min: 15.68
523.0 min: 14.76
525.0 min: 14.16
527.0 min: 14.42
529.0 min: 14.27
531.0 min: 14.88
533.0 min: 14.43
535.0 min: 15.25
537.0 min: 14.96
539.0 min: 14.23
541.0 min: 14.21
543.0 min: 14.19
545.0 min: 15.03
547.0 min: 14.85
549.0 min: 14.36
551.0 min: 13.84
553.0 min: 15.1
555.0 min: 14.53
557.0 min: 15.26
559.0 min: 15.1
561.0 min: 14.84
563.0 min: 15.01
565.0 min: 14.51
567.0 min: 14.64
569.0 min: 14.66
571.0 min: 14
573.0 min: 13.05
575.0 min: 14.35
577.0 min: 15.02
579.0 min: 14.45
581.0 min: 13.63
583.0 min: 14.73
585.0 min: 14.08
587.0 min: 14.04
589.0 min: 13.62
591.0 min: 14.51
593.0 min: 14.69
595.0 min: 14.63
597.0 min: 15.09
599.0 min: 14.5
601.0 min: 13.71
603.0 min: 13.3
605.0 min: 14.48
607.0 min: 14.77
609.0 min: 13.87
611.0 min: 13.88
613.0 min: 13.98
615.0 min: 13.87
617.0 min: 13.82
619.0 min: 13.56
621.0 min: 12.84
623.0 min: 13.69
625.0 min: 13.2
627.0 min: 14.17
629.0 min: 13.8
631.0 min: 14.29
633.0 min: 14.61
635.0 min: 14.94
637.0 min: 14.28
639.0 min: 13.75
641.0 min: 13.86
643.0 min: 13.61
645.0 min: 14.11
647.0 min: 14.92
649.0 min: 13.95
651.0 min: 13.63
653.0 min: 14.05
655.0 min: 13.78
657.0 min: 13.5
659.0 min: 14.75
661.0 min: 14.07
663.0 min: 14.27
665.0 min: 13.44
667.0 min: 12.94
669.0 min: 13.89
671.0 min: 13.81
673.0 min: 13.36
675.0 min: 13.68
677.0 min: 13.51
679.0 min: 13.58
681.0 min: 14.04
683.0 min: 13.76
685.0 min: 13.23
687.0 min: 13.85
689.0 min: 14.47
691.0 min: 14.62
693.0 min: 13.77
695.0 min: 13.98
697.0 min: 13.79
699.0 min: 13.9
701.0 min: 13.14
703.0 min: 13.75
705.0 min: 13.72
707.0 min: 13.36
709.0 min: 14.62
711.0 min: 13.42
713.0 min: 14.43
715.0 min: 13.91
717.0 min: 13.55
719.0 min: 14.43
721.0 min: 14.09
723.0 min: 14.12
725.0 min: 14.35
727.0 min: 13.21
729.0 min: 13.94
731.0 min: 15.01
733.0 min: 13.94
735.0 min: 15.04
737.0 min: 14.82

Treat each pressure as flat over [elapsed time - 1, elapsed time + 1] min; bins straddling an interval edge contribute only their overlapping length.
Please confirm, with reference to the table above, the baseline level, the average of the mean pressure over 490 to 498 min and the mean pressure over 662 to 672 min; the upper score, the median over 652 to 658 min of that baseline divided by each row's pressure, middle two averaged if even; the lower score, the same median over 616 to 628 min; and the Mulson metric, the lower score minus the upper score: 0.01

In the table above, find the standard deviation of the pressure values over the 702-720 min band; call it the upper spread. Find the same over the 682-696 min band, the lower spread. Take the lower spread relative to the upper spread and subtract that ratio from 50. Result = 49.0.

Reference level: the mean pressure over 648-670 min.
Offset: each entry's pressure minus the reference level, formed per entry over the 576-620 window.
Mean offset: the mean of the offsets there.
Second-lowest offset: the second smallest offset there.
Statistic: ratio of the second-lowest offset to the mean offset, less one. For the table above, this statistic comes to -1.8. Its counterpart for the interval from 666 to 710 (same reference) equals 7.7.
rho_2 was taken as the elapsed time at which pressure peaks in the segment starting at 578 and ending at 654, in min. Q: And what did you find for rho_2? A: 597.0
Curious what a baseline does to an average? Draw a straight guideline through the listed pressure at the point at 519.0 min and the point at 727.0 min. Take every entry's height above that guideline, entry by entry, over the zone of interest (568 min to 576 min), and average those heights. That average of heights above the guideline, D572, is -0.3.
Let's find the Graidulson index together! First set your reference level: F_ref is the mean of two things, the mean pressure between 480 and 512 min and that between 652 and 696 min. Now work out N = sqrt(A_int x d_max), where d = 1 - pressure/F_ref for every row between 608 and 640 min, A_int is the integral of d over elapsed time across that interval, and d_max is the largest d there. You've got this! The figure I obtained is 0.40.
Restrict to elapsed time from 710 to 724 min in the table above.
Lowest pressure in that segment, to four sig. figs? 13.42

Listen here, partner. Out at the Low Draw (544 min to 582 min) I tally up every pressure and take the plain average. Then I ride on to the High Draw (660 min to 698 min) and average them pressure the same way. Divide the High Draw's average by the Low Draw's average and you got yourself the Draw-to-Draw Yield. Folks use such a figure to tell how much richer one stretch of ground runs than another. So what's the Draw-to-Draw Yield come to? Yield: 0.949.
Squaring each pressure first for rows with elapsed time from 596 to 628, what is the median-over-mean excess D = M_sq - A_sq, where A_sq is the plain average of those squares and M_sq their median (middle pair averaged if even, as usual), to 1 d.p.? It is -1.7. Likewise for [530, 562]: 4.4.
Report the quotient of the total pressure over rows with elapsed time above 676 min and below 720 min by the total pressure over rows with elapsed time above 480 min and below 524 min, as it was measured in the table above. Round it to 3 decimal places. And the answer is 0.917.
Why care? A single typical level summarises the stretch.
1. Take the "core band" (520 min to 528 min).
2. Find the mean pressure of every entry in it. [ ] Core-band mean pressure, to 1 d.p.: 14.8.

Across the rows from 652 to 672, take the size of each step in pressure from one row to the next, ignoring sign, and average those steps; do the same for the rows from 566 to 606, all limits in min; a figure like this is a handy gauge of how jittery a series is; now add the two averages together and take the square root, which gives 1.09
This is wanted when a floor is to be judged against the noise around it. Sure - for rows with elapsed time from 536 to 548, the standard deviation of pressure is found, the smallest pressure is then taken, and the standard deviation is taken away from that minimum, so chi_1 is 13.8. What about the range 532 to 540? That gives 13.8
